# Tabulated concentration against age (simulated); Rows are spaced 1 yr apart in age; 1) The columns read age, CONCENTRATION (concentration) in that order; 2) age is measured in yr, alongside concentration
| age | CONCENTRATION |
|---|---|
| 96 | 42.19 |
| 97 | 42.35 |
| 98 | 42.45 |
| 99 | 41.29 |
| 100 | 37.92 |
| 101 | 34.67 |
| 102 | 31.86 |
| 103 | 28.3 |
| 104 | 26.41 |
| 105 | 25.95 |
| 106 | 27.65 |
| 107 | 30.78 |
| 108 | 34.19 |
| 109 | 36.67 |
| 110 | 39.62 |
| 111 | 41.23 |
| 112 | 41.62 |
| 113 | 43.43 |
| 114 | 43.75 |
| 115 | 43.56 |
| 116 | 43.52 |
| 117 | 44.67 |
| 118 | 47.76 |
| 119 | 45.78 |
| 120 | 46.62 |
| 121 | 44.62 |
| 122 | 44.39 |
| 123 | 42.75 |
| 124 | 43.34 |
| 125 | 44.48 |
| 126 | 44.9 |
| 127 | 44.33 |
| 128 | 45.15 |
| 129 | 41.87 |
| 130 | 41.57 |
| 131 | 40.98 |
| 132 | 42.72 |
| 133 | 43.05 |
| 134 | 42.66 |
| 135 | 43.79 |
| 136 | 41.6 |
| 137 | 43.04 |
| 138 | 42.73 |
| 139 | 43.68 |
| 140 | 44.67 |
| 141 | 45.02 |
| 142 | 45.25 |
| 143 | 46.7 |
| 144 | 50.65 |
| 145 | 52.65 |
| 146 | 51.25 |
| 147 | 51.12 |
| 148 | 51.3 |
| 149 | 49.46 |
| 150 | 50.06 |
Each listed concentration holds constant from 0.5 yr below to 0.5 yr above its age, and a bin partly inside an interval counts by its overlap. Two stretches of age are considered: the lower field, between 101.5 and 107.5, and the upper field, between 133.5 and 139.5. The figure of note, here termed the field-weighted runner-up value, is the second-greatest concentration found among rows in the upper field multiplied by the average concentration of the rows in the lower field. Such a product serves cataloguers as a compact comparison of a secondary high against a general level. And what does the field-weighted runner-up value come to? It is 1245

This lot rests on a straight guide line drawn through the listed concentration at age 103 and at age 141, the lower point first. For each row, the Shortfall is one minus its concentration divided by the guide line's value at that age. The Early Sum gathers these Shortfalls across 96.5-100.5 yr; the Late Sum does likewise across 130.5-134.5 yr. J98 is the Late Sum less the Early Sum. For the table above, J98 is 2.1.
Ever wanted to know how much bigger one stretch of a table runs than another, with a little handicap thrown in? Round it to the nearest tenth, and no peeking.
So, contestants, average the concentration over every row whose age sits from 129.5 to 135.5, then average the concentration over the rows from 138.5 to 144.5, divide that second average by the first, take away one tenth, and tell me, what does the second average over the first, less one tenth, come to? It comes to 1.0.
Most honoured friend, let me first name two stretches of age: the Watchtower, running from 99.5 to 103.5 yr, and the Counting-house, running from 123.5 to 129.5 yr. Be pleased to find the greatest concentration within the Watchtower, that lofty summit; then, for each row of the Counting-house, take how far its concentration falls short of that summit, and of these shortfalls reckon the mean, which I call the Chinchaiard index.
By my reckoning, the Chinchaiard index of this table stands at -6.1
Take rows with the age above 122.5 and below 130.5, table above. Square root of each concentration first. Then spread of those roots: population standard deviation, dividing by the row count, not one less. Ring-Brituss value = 0.10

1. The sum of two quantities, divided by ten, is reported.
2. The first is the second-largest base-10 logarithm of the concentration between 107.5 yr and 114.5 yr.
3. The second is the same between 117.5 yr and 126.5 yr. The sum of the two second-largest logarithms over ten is 0.3306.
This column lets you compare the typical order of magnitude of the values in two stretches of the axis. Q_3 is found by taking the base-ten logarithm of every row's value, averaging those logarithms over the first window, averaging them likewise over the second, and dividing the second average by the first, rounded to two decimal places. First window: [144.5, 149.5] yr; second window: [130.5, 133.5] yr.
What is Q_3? 0.95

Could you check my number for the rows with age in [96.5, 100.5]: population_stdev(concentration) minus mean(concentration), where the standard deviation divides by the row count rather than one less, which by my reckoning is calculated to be -39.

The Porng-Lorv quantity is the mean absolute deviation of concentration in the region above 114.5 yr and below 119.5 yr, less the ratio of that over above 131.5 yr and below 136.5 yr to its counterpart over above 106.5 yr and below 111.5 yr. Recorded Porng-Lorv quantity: 1.2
